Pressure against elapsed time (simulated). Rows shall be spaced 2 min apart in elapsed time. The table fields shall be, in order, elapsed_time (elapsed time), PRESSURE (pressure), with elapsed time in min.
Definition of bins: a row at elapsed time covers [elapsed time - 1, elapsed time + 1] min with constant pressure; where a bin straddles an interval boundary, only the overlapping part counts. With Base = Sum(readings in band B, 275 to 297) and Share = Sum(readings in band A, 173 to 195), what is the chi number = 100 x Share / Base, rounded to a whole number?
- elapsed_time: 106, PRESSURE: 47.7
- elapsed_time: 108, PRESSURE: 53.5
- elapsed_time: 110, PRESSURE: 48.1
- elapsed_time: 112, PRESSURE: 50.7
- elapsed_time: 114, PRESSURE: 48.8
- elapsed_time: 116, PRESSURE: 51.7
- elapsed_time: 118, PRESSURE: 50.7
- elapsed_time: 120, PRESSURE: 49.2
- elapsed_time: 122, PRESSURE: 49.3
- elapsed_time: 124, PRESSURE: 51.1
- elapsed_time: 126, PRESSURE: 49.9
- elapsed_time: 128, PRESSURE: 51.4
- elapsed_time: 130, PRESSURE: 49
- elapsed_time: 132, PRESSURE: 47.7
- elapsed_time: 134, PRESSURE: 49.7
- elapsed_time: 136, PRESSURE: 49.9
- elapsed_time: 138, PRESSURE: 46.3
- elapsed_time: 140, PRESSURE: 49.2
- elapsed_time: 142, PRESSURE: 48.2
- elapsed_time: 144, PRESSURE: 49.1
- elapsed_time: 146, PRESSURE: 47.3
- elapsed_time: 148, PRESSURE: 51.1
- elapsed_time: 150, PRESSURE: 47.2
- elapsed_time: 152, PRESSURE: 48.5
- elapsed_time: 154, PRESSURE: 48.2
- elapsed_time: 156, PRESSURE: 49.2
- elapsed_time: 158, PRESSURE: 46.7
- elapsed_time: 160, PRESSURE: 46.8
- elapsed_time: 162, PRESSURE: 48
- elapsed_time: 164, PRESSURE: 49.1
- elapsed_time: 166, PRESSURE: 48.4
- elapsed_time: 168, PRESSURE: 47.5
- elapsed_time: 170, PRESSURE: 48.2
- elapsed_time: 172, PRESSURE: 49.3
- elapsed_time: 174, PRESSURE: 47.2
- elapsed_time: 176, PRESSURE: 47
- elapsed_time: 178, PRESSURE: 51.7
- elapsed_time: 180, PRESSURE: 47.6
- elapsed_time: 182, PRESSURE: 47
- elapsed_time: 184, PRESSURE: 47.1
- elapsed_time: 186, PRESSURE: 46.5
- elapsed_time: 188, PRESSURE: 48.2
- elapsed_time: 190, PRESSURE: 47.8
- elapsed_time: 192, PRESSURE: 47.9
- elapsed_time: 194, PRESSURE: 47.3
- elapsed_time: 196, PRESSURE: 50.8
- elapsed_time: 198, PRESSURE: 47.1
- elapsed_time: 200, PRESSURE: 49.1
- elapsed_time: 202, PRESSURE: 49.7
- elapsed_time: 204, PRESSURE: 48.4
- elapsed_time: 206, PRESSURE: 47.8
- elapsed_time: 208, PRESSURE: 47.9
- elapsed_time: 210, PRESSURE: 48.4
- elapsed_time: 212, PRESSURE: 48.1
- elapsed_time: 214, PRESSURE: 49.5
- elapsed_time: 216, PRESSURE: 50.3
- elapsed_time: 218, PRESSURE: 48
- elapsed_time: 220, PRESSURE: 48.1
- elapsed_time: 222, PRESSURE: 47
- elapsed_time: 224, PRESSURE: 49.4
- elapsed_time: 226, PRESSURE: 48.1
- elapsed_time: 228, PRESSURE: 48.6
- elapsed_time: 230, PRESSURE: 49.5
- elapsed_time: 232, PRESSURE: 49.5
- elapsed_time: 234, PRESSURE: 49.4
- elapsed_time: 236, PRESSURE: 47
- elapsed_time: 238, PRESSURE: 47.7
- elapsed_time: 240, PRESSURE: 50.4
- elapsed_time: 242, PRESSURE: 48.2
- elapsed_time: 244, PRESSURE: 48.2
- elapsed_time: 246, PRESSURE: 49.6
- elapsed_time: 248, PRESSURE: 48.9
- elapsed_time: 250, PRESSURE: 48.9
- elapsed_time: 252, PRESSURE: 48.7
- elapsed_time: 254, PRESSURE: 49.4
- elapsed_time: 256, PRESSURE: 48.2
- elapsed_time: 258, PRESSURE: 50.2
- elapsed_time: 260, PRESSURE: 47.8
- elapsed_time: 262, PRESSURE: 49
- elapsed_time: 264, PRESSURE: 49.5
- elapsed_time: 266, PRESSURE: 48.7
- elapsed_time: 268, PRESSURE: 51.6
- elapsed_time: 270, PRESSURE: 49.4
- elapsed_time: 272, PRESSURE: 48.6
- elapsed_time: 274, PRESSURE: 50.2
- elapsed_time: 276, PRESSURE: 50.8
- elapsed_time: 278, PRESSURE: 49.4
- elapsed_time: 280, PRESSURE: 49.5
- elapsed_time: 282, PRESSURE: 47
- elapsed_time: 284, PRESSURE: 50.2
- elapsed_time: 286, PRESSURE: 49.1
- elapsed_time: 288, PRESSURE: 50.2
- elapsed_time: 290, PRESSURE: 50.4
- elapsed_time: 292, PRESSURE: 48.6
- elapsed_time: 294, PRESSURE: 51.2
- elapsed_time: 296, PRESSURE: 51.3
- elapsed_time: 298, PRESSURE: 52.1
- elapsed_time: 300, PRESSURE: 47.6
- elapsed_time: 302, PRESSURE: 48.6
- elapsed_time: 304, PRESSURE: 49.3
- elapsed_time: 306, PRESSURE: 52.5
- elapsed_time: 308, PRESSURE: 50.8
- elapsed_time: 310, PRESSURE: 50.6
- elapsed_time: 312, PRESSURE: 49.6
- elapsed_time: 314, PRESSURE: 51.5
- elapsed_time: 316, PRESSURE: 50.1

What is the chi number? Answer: 96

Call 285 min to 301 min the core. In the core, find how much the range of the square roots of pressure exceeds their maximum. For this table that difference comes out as -6.90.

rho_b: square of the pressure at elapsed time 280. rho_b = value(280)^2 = 2450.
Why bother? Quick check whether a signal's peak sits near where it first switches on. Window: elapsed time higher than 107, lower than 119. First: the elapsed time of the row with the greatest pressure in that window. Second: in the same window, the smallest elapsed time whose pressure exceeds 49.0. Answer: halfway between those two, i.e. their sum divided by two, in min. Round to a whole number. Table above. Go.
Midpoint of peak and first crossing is 108 min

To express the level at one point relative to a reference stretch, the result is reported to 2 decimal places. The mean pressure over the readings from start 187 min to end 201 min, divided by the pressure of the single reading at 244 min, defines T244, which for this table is 1.00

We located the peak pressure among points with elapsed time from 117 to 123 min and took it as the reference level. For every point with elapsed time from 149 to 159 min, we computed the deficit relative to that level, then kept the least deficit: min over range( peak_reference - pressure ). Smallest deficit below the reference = 1.5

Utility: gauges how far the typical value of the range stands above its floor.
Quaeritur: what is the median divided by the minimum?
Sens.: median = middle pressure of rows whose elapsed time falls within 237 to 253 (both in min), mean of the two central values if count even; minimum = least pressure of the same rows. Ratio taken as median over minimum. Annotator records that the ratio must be 1.02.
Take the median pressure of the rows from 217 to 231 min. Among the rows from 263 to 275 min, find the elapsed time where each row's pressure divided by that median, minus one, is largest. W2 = 268 min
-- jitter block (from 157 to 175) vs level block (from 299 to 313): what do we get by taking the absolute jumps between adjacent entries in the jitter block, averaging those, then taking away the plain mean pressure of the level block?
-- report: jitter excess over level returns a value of -48.9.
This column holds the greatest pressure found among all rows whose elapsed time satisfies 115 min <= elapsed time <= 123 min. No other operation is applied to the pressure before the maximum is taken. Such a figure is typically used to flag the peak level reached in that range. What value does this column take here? 51.7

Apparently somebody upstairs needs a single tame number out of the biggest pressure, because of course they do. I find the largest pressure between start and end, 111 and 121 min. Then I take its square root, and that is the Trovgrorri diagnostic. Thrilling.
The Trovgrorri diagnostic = 7.19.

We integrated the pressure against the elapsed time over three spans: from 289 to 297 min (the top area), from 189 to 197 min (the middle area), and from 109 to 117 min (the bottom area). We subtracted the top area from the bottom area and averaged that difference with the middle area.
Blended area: 192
